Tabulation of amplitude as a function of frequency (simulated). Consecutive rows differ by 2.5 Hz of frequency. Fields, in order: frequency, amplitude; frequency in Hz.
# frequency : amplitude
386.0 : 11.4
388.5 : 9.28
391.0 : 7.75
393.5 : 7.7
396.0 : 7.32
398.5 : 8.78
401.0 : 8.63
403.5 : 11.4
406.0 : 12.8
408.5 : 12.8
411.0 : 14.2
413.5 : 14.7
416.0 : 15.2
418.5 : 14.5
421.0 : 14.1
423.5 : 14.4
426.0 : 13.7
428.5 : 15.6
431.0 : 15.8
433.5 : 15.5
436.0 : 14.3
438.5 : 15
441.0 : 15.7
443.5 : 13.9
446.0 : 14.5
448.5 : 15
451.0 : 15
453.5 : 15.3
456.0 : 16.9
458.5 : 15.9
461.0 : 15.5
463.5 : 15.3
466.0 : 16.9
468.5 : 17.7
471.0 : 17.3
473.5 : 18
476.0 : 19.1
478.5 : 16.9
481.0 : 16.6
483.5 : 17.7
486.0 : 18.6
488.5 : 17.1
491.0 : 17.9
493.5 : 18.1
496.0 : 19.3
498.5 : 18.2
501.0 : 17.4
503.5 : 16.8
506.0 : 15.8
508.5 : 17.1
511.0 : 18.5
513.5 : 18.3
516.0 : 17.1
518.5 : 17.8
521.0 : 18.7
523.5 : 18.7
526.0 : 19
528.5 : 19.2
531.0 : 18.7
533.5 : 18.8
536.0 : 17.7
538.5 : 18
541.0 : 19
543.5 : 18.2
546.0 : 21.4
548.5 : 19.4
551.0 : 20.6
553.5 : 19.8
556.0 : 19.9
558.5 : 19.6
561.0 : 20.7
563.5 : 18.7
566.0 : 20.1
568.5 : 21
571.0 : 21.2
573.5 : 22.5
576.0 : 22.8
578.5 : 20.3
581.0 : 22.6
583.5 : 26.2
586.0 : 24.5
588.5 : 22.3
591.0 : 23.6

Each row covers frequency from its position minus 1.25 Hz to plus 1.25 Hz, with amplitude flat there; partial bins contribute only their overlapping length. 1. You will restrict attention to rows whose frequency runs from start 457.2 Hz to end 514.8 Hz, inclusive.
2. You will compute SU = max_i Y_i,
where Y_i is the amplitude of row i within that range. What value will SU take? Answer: 19.3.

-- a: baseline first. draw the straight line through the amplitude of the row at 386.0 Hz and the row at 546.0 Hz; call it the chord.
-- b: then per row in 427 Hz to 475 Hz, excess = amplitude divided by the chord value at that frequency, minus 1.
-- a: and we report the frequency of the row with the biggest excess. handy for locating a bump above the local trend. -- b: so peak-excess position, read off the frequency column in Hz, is 431.0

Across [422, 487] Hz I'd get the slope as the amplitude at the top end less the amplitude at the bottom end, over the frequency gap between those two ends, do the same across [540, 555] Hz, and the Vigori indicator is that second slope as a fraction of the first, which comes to 1.0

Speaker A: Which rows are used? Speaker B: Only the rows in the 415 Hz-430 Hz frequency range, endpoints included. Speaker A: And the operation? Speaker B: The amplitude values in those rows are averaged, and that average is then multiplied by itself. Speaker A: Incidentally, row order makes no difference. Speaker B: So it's 213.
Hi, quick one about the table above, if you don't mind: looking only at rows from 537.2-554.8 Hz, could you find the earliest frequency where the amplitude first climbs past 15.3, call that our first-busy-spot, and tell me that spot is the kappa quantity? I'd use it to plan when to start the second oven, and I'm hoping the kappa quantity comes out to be 538.5 Hz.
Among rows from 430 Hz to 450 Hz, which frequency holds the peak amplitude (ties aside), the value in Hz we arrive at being 431.0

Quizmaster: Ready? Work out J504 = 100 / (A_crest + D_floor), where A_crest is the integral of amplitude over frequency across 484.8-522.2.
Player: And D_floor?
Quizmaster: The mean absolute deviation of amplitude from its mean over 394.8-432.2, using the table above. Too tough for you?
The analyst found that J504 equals 0.150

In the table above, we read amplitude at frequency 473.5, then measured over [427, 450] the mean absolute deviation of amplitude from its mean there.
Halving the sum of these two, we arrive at 9.3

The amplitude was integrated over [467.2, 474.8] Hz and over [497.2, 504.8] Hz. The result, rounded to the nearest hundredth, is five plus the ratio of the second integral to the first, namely 5.99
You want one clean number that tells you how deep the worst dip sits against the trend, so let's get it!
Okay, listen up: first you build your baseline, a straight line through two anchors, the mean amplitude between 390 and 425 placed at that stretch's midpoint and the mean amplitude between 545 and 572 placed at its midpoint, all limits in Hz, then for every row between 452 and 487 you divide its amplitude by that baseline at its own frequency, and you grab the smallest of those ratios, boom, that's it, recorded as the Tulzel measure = 1.03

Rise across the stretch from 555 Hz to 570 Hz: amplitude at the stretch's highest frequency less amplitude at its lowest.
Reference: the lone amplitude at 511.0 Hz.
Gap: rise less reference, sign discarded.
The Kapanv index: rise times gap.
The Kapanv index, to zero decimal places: 19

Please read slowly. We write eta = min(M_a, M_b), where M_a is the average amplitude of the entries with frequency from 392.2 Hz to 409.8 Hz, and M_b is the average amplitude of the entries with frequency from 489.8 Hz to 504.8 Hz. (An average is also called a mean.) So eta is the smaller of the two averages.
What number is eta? 9.9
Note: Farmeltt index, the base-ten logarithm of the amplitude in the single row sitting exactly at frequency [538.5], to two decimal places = 1.26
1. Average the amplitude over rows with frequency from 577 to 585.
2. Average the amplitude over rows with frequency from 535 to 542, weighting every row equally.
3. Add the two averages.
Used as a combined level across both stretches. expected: 41.3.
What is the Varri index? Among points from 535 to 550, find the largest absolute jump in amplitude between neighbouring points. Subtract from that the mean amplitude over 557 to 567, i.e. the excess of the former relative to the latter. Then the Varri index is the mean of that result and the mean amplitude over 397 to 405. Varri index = -3.5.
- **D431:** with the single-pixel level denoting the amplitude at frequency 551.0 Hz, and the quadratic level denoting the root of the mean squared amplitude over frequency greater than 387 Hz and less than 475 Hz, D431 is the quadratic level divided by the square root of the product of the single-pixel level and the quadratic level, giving 0.830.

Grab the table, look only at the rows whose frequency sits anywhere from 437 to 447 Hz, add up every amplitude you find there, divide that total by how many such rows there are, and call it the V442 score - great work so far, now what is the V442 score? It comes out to 14.8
